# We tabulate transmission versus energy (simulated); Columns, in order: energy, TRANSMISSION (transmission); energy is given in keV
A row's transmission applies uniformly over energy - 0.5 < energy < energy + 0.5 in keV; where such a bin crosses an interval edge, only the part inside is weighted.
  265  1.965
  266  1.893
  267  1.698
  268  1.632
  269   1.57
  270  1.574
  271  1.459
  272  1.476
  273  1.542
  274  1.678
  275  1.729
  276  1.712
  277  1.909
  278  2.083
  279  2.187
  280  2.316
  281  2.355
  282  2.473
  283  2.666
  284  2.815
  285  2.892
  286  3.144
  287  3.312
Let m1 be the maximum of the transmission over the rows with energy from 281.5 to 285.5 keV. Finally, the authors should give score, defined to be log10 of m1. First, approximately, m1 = 2.892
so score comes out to 0.46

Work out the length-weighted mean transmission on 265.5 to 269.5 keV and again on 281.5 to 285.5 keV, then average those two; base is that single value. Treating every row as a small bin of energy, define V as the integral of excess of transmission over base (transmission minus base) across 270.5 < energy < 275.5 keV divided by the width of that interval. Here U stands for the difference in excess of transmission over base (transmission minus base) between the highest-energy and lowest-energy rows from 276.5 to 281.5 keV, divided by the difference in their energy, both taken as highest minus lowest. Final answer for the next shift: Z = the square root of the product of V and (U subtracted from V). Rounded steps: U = 0.11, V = -0.6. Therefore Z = 0.68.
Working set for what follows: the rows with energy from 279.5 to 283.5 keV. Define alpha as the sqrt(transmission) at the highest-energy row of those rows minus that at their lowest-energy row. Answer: 0.11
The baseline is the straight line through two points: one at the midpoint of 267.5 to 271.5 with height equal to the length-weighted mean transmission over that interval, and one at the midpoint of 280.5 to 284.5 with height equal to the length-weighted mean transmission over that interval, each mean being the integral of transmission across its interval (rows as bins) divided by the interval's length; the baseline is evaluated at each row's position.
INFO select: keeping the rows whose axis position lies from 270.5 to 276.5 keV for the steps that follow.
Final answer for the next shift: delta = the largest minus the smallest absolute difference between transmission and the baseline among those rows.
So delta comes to 0.14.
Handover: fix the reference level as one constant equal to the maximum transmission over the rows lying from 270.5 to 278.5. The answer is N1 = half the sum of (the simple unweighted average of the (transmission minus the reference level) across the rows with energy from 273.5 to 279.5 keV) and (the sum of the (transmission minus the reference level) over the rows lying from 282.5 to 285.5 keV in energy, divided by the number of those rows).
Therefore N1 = 0.3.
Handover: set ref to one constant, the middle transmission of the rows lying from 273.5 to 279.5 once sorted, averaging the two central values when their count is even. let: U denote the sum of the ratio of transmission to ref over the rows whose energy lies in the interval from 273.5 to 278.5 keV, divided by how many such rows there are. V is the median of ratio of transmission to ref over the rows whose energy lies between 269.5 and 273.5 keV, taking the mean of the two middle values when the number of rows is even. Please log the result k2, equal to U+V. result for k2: 1.83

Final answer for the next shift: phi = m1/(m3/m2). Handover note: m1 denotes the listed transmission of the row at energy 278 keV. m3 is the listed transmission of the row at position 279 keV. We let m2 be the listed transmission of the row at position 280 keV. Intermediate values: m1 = 2.083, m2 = 2.316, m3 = 2.187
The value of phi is 2.2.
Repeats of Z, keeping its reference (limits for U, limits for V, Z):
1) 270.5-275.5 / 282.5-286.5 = 0.64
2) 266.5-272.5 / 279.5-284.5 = 0.34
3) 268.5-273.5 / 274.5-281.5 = 0.16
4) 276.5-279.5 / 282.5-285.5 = 0.51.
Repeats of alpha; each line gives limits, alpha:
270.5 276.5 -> 0.10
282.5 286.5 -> 0.14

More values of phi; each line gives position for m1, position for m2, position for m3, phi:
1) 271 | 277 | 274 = 1.7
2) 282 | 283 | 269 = 4.2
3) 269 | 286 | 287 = 1.5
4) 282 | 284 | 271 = 4.8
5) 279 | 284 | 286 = 2.0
